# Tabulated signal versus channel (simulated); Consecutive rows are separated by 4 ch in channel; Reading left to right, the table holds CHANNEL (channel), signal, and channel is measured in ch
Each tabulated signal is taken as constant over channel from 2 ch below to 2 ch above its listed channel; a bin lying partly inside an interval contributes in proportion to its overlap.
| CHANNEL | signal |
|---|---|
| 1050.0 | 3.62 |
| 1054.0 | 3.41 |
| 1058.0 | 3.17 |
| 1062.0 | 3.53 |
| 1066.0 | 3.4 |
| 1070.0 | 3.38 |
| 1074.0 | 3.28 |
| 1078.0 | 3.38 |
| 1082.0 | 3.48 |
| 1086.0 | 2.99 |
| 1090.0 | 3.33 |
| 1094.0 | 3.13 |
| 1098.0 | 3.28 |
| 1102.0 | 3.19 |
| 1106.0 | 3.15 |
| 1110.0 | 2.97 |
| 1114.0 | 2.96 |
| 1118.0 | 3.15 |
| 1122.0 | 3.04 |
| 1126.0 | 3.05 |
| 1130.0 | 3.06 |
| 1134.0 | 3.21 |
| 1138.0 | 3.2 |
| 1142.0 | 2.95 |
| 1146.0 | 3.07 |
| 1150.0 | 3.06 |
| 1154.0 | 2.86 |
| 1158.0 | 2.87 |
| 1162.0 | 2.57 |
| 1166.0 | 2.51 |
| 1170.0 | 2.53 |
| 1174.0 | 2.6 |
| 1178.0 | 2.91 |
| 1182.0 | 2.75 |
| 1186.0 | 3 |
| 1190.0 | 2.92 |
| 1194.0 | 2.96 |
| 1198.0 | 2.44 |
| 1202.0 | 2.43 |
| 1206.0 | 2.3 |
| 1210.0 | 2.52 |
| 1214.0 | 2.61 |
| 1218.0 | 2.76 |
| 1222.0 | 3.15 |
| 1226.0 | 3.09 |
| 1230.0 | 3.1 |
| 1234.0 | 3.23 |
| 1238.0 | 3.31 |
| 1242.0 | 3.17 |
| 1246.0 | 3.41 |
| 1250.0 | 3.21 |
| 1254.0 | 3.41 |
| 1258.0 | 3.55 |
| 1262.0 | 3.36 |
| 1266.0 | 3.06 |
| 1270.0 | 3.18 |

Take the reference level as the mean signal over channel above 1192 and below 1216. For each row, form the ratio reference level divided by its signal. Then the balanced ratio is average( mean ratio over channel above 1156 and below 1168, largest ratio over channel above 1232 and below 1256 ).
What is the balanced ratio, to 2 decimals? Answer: 0.88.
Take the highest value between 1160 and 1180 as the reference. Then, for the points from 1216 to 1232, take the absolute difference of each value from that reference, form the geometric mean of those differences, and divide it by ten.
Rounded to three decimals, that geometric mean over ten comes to 0.019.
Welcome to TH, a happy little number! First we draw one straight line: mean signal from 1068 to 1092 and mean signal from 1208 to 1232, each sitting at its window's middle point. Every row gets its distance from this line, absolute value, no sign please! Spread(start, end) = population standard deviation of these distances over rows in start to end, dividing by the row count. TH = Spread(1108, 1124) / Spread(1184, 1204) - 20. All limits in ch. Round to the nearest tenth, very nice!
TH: -19.6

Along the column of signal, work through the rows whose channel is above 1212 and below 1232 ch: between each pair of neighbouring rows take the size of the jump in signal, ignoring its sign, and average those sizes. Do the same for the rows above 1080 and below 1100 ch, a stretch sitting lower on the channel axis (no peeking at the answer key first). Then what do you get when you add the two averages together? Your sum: 0.45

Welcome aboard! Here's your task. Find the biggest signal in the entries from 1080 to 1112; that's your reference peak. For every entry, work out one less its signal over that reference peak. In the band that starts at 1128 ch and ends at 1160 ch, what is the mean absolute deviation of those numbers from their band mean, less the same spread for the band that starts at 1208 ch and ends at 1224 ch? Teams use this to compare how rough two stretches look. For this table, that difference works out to -0.026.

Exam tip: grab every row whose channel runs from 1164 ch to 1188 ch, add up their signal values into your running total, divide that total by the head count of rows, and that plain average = 2.72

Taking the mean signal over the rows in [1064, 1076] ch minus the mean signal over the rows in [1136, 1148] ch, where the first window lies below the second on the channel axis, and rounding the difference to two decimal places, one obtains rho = 0.28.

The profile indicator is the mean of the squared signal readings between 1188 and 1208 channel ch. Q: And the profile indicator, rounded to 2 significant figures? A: 6.9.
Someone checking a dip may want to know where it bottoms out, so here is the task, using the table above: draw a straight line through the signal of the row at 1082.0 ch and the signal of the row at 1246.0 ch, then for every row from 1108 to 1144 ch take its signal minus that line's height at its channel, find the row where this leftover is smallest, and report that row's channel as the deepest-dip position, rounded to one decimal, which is 1114.0 ch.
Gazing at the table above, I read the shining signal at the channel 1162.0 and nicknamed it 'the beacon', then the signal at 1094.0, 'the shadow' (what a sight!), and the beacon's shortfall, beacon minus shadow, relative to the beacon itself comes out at -0.22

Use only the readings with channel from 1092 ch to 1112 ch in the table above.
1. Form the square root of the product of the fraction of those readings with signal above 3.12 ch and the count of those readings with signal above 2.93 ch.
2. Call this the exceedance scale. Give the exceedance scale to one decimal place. 2.0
